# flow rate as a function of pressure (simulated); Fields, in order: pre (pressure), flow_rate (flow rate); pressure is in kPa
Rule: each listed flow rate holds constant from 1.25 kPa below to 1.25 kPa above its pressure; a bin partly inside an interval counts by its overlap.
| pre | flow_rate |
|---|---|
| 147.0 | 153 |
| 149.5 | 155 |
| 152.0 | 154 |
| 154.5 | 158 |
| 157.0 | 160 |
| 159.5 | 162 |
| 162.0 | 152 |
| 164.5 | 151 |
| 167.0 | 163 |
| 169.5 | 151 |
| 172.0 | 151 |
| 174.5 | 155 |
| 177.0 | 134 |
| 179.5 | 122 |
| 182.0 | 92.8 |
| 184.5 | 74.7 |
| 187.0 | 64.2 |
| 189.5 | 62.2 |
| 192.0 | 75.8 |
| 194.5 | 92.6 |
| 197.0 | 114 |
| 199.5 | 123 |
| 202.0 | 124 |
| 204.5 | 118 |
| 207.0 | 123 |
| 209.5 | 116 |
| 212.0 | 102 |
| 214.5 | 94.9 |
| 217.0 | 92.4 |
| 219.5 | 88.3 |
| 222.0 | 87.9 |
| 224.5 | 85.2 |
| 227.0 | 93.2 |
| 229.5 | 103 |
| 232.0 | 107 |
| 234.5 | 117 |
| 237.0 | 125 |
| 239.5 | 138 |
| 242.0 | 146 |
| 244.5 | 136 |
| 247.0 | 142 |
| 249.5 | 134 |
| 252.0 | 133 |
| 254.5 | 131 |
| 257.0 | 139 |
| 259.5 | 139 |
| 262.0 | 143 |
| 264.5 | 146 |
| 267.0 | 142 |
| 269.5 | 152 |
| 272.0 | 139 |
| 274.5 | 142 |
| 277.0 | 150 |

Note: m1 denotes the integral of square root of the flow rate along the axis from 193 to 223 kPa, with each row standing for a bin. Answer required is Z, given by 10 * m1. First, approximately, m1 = 309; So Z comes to 3085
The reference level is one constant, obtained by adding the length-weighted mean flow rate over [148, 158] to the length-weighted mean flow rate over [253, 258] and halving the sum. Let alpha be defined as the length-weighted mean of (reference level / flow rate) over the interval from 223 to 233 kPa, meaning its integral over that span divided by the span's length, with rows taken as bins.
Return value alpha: 1.52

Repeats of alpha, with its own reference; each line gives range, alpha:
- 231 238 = 1.26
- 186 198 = 1.88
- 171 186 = 1.31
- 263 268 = 1.01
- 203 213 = 1.27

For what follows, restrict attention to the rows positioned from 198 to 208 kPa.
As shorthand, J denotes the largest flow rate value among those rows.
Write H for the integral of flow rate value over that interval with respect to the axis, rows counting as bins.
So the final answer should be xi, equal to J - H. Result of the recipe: -1094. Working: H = 1218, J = 124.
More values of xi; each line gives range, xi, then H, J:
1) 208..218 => -905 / 1021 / 116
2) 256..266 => -1272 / 1418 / 146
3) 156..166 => -1401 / 1563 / 162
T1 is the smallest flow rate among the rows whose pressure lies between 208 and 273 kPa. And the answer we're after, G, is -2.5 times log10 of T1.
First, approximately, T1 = 85.2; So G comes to -4.83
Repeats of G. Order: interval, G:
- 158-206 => -4.48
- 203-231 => -4.83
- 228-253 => -5.03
